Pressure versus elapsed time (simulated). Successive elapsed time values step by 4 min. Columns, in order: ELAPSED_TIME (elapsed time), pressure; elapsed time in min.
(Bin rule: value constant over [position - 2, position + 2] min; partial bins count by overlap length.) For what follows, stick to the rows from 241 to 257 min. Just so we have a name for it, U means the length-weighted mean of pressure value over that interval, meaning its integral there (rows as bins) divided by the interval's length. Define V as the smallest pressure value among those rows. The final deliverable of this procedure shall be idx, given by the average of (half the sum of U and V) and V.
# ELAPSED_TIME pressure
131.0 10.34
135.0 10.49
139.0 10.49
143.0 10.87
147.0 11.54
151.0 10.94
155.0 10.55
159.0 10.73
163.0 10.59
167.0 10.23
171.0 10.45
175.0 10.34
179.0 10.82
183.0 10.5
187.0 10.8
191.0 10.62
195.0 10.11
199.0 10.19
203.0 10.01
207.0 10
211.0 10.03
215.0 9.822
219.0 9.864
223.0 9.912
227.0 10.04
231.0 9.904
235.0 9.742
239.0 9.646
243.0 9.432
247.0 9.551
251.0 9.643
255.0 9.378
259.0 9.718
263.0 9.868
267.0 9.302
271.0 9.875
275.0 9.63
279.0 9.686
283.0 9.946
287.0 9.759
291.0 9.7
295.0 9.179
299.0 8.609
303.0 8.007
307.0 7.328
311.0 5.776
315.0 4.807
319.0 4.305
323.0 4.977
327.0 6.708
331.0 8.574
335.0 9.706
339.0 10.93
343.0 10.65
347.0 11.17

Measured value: 9.4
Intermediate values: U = 9.5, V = 9.378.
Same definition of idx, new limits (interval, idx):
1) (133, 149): 10.6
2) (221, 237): 9.8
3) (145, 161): 10.6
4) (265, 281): 9.4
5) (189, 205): 10.1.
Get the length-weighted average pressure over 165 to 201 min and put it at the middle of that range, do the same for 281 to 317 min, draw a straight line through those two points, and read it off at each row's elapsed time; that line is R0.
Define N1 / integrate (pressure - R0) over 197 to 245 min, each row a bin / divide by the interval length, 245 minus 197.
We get 0.19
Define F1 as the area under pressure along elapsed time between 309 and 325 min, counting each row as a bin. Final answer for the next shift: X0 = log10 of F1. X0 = 1.90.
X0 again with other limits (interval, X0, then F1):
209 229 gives 2.30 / 199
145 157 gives 2.12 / 132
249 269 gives 2.28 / 192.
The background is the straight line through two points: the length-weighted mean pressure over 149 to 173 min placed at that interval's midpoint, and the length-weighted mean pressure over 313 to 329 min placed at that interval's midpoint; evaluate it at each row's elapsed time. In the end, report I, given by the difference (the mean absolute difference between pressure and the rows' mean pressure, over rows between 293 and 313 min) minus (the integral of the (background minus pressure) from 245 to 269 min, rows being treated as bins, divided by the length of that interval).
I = 3.2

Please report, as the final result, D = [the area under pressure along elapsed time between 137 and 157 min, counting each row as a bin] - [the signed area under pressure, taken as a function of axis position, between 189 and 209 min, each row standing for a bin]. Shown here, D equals 14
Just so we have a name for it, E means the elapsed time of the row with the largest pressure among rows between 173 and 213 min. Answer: 179.0 min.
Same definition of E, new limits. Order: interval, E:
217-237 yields 227.0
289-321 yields 291.0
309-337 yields 335.0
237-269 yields 263.0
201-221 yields 211.0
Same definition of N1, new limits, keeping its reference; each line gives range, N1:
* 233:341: 0.29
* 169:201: 0.07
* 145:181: -0.16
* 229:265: 0.49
